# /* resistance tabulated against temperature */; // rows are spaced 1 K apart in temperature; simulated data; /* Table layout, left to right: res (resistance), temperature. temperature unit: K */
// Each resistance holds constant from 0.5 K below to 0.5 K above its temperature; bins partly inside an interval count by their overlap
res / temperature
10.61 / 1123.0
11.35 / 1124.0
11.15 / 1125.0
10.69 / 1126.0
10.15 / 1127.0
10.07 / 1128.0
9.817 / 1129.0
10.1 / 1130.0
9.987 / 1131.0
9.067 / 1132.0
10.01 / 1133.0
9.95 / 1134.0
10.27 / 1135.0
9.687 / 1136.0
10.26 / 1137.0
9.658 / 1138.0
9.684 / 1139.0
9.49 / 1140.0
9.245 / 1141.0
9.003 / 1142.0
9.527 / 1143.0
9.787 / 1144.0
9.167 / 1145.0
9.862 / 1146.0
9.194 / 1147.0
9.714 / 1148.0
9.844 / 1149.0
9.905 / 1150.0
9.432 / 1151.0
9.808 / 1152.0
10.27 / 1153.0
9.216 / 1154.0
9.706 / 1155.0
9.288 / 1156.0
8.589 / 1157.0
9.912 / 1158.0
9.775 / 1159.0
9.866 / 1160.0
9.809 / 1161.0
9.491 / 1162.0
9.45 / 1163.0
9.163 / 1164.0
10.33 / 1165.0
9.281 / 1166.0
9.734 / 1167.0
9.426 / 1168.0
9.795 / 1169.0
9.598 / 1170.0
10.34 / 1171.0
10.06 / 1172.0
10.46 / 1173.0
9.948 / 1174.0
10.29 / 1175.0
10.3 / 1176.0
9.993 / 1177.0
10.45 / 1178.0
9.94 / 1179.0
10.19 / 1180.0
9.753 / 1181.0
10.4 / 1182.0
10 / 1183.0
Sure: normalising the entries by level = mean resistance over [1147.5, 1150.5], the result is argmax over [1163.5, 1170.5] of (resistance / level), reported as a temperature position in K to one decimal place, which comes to 1165.0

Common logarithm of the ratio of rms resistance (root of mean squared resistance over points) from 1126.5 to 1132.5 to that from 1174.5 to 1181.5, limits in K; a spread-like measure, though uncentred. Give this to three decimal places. -0.011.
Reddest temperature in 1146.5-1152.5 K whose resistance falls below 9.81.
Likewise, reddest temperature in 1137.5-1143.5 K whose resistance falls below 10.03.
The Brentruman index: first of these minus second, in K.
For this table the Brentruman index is 9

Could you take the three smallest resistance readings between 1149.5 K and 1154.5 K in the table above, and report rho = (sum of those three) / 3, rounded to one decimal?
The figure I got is 9.5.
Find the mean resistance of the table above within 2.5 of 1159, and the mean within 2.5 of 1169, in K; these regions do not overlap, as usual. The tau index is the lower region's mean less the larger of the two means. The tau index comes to -0.19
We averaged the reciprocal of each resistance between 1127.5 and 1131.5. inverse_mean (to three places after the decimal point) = 0.100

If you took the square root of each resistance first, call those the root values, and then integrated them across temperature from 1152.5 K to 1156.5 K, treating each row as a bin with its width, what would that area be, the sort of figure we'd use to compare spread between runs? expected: 12.4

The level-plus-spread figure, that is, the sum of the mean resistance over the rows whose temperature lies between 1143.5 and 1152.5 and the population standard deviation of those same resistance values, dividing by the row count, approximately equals 9.9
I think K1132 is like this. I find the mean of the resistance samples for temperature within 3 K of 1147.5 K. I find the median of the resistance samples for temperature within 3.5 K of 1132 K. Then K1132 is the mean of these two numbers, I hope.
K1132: 9.8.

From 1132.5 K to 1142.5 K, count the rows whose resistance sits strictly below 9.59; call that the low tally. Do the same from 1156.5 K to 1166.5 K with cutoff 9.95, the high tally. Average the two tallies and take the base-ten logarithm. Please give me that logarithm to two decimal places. 0.78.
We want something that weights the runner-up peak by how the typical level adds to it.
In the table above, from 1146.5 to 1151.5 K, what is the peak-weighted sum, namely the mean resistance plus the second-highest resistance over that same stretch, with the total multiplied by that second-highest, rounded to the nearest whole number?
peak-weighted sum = 192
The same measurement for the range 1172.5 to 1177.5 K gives 211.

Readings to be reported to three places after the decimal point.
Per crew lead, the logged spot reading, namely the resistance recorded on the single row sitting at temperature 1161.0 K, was 9.809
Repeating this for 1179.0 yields 9.940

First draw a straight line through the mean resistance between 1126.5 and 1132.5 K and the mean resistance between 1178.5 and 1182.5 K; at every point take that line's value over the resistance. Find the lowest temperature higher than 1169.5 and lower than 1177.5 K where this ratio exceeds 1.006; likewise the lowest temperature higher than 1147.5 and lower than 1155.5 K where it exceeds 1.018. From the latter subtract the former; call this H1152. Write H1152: -22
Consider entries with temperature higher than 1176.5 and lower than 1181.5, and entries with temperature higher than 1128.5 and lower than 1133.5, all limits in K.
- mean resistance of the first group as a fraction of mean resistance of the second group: 1.03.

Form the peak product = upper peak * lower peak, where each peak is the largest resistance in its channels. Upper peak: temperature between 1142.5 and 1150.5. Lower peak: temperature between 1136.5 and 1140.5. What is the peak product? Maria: 102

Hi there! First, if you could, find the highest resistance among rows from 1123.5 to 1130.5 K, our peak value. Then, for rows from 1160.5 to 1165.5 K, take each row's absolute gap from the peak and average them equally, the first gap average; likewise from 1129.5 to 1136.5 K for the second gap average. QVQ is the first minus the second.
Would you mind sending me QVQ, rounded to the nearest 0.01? 0.22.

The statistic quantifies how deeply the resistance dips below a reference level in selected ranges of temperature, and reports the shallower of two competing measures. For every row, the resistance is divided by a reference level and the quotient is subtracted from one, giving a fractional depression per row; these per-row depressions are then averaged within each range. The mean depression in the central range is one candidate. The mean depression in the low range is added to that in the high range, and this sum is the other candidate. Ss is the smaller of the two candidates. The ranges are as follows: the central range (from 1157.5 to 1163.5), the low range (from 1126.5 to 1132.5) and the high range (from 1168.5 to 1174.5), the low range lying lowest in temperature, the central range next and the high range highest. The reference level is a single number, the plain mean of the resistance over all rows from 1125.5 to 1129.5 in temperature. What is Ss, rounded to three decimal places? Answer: 0.046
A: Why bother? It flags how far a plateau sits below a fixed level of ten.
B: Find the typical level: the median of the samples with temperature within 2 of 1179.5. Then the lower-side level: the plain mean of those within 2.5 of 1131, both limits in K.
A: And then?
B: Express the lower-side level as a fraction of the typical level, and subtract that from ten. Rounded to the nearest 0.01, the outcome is 9.03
